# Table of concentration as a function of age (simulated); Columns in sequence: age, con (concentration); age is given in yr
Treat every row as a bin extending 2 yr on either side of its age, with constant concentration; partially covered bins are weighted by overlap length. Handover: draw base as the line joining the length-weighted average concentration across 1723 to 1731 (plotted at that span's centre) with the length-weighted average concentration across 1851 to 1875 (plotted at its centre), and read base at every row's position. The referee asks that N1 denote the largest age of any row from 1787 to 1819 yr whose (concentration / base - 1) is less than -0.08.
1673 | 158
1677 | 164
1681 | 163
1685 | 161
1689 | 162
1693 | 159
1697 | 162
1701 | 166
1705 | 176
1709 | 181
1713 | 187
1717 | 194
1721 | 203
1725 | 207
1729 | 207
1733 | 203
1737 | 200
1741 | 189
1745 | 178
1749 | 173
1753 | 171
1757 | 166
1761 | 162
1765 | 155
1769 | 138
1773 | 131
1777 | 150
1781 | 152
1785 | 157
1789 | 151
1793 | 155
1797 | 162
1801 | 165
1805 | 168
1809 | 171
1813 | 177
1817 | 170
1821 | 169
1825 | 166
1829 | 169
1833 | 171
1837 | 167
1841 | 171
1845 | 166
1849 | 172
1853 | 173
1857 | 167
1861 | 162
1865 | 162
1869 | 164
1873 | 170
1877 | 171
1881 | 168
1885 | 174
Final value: 1805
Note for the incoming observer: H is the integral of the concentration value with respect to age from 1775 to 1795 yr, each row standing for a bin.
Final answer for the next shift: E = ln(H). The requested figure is 8.03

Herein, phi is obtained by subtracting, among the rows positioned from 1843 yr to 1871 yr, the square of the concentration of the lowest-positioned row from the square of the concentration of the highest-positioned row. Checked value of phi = -660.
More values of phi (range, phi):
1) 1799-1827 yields 331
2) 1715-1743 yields -1915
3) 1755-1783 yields -4452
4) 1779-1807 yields 5120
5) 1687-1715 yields 8725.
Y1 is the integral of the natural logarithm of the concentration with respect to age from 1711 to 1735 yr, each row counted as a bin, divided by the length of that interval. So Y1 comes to 5.30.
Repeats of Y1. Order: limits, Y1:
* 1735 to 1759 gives 5.19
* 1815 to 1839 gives 5.13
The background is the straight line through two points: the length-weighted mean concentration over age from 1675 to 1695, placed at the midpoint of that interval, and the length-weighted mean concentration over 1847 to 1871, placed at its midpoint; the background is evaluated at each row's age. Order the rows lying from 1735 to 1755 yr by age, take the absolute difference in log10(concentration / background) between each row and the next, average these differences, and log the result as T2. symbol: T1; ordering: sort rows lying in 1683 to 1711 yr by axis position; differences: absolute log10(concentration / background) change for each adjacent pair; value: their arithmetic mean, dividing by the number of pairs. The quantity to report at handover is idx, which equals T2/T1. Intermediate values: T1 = 0.011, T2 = 0.017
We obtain 1.6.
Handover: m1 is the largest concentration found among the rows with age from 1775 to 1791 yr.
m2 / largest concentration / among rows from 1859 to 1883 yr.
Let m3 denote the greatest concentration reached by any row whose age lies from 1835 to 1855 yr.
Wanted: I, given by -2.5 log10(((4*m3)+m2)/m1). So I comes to -1.85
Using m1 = 157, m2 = 171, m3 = 173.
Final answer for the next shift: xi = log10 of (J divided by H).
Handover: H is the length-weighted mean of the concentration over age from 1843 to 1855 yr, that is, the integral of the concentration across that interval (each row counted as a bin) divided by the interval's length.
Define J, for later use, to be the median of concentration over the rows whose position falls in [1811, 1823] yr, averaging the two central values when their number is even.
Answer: -0.001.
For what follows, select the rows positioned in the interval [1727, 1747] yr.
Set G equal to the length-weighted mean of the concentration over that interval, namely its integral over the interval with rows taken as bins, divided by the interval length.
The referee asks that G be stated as 195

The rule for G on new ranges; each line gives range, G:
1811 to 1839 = 170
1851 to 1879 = 167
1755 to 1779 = 150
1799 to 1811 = 168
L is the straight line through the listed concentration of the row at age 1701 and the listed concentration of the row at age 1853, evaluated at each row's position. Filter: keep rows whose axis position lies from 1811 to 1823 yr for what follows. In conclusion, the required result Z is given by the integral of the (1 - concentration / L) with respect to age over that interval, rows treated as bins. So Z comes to 0.0 yr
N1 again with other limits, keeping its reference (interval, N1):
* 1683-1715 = 1713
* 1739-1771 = 1769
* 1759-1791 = 1789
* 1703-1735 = 1713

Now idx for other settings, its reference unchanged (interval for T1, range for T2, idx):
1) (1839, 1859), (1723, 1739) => 0.5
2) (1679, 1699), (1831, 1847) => 1.9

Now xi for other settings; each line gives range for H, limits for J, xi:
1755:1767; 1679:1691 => 0.003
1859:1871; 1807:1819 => 0.022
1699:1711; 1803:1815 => -0.008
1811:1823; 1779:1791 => -0.054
